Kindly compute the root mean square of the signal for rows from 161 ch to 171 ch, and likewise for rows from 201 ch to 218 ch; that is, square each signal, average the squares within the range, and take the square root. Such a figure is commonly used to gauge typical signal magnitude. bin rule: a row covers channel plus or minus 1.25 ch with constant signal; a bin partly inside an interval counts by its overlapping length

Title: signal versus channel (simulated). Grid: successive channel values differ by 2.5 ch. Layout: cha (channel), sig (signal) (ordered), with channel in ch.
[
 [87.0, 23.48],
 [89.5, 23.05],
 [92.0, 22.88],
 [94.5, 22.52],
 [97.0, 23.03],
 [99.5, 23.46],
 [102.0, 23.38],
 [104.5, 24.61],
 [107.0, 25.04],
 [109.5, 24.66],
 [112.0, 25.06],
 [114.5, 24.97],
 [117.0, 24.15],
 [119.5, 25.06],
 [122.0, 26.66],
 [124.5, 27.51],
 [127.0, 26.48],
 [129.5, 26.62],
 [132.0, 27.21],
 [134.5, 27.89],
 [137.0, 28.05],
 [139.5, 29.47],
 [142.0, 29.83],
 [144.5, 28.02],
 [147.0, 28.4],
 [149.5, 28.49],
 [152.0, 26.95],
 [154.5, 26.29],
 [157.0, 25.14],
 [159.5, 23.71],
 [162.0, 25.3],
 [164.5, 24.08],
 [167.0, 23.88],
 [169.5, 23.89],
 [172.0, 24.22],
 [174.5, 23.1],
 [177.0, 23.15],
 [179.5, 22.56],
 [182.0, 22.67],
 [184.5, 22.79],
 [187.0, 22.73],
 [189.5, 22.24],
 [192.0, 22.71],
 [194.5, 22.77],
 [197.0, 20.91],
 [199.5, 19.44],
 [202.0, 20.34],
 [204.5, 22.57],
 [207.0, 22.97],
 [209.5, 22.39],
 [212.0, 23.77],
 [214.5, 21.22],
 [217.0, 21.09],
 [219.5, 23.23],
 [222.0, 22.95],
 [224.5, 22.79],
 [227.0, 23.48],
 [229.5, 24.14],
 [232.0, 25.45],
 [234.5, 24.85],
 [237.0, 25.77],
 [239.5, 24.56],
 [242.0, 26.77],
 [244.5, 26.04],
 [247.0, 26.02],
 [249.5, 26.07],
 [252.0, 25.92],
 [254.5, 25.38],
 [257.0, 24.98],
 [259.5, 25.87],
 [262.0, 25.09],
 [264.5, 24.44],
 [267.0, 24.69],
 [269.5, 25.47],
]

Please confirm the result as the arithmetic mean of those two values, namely 23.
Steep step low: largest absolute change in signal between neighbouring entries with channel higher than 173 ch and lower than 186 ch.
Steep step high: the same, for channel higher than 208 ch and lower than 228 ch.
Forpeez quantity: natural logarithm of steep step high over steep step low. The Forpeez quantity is 1.5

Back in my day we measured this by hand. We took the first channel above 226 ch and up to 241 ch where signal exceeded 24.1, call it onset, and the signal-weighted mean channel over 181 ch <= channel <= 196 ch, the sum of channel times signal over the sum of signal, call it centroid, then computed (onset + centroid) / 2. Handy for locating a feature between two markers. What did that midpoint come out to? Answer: 208.9 ch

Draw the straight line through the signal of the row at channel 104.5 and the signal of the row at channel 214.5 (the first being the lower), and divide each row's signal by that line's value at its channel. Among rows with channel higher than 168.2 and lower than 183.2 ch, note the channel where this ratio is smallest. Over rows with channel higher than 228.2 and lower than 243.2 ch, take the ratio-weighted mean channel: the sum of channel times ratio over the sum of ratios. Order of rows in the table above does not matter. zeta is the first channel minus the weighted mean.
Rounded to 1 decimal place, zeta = -56.4 ch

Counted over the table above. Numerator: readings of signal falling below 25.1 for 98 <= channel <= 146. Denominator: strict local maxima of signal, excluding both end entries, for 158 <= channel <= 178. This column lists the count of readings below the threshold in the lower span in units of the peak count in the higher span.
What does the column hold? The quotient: 4.5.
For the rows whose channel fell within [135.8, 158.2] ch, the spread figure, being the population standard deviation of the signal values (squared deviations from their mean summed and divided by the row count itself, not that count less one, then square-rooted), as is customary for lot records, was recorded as 1.41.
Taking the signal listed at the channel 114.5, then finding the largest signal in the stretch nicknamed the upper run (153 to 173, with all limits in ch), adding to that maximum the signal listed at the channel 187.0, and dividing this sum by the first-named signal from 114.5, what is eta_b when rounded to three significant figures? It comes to 1.96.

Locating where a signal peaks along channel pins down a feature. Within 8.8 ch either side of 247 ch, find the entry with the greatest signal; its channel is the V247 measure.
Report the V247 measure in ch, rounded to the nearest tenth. 242.0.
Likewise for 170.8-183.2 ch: 172.0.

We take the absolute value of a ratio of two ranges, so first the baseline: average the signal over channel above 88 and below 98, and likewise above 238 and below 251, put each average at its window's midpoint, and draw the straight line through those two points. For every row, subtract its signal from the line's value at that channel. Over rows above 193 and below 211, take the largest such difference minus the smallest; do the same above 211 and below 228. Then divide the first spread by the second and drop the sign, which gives 1.2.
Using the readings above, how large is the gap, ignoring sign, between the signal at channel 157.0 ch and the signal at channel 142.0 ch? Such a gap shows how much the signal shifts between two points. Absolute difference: 4.7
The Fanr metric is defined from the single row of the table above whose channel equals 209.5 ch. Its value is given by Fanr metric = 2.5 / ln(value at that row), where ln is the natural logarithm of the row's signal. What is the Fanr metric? 0.804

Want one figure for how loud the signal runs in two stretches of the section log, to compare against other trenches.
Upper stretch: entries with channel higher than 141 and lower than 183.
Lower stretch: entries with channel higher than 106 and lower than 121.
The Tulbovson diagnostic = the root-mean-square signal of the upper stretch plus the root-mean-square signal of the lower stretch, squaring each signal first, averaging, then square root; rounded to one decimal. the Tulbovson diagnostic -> 50.2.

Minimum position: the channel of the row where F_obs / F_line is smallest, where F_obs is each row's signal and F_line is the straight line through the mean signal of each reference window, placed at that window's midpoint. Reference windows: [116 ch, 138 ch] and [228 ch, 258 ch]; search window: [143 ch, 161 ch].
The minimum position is 159.5 ch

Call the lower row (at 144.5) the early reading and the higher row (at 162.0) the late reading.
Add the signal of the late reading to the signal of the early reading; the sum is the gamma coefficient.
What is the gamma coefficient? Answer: 53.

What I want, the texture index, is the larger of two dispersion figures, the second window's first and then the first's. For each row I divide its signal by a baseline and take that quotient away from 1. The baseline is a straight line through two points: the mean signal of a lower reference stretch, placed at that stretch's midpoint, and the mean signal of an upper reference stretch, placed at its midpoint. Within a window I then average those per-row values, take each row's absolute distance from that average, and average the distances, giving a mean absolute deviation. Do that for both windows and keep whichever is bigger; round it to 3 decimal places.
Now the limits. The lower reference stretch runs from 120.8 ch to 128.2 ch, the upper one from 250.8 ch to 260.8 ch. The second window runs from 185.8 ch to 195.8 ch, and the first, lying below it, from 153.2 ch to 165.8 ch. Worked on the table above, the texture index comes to 0.030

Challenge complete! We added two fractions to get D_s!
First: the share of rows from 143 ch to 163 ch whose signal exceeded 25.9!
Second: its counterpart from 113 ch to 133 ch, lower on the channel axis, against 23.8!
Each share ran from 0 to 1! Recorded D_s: 1.6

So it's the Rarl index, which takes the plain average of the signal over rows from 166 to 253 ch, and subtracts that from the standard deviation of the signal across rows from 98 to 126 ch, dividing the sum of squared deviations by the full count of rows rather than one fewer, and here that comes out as -22.2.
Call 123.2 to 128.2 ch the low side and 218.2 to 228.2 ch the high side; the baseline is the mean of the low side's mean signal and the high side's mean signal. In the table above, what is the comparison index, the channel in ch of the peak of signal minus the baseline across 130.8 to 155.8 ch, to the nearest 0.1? 142.0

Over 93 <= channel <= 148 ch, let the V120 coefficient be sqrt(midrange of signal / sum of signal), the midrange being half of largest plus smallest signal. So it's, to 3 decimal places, 0.214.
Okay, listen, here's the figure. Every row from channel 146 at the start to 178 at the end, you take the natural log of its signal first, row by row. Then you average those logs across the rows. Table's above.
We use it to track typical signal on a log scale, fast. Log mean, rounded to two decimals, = 3.22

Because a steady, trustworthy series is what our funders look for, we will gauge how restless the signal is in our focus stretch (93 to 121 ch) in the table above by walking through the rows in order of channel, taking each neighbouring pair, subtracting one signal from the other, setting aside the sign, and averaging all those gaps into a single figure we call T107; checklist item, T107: 0.53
